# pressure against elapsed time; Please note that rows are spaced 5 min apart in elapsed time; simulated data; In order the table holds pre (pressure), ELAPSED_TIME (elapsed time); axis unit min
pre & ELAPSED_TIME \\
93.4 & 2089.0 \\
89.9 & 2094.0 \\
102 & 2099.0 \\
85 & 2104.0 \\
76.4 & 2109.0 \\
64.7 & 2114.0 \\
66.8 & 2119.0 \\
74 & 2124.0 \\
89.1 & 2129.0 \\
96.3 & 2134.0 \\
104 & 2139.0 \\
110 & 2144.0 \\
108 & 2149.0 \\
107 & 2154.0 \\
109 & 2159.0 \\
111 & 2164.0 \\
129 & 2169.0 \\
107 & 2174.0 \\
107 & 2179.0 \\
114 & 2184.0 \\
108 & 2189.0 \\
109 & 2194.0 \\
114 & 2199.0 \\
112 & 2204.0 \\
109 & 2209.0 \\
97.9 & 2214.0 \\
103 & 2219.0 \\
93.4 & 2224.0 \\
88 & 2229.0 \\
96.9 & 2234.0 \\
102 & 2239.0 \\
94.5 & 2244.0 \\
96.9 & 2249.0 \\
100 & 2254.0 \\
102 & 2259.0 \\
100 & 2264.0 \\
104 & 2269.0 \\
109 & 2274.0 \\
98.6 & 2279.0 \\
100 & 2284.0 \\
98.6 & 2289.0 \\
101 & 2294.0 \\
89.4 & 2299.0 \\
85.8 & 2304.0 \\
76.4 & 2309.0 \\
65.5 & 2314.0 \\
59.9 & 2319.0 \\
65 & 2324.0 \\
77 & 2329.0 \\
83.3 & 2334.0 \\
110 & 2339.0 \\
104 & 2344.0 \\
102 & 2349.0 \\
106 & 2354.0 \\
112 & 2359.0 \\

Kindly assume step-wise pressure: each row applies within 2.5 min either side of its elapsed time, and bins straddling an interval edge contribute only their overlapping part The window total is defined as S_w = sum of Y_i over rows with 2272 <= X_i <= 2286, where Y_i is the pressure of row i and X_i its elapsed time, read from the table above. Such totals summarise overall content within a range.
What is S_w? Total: 308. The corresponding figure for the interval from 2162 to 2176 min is 347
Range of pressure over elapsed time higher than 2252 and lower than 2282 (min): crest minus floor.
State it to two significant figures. 10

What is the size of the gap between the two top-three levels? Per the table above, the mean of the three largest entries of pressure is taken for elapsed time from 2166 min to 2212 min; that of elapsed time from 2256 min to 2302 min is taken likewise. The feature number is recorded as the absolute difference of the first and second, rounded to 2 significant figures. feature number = 14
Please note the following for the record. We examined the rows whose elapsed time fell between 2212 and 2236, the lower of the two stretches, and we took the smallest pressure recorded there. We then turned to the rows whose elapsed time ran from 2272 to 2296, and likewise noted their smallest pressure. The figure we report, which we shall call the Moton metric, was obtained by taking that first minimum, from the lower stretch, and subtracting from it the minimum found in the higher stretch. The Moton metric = -11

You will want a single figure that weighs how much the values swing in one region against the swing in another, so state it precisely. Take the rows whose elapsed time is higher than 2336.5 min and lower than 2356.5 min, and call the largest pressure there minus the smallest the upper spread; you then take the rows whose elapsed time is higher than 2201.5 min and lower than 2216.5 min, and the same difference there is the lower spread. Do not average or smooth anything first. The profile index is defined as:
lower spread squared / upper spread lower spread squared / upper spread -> 25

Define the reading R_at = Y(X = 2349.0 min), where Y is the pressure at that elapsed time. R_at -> 102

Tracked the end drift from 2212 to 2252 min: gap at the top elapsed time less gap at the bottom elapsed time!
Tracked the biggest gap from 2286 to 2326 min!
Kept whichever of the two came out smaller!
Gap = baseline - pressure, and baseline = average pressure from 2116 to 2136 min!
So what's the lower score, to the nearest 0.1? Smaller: 1.0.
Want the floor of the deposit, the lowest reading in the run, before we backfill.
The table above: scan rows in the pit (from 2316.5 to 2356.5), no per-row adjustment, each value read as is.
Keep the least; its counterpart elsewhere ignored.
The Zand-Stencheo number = 59.9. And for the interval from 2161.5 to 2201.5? 107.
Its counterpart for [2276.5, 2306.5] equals 85.8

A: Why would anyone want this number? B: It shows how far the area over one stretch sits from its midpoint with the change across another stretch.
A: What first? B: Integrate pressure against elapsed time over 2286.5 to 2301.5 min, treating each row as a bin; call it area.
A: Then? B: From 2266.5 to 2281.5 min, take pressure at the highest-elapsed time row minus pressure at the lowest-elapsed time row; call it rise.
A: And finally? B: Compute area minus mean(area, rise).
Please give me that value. 725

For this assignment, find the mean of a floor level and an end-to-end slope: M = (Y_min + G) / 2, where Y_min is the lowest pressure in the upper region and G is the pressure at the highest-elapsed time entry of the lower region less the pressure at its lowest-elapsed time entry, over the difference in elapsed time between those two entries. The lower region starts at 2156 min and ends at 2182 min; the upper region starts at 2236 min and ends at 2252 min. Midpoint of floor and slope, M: 47.2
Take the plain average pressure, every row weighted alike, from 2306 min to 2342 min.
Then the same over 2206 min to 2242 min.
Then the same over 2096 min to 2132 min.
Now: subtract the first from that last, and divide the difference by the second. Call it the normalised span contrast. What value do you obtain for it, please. 0.03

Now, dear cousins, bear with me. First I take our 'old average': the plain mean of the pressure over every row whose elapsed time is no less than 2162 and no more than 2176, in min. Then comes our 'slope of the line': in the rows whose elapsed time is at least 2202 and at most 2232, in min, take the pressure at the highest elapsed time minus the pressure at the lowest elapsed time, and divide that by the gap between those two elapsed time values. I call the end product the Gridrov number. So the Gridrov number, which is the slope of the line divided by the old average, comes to -0.008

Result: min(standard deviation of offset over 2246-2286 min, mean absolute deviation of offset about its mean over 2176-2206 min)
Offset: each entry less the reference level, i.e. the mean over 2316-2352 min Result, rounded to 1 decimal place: 2.7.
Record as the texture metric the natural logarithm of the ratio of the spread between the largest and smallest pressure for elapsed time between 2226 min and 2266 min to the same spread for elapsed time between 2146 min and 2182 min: -0.5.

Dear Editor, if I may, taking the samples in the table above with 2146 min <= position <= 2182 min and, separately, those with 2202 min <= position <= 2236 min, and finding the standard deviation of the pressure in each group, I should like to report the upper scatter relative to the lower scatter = 1.1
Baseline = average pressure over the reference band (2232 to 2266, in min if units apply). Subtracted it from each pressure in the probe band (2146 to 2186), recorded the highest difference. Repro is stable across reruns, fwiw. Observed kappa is 30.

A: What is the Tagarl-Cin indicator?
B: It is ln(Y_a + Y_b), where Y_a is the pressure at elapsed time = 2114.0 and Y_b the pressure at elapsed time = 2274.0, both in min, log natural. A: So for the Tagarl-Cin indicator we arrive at 5.16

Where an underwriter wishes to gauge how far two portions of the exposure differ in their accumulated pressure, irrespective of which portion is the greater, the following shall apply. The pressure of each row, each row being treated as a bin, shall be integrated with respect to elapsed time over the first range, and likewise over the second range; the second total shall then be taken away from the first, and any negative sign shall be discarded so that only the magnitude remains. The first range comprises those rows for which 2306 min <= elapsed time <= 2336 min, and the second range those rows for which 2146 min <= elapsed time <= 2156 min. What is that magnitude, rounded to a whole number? 1060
